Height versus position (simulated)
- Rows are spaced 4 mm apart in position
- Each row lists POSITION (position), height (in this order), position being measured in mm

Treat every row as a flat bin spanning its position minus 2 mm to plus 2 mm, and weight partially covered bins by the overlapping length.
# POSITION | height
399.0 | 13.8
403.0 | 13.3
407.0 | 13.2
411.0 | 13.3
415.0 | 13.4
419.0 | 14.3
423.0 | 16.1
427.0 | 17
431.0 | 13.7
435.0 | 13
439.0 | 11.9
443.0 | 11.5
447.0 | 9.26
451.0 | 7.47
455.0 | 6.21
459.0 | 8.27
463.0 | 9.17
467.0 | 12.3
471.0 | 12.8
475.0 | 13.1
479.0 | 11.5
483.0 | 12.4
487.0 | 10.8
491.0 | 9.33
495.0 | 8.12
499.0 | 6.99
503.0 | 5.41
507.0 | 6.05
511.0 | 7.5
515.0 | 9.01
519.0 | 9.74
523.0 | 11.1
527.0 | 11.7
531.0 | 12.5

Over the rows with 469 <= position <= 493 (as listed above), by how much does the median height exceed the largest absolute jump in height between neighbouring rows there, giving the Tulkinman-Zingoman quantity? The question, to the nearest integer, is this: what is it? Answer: 10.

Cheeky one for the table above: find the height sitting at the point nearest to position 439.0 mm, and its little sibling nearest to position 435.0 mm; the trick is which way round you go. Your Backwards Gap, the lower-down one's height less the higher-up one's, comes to 1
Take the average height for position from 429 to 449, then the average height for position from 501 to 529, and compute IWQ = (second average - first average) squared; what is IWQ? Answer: 10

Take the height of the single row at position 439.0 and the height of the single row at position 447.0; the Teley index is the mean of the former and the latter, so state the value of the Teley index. 10.6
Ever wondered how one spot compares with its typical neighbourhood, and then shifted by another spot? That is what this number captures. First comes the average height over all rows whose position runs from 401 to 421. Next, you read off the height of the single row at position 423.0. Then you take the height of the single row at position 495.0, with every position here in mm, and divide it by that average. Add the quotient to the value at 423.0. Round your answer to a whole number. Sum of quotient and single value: 17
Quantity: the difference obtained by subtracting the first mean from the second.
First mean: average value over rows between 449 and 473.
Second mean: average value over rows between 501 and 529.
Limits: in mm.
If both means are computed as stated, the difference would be -1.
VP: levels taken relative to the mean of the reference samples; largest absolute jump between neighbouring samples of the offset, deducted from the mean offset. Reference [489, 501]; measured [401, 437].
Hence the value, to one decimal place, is 2.7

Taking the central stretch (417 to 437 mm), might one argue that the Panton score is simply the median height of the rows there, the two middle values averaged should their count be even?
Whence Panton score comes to 14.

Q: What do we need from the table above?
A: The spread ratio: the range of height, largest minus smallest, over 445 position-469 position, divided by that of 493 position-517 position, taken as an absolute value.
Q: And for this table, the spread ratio 1.7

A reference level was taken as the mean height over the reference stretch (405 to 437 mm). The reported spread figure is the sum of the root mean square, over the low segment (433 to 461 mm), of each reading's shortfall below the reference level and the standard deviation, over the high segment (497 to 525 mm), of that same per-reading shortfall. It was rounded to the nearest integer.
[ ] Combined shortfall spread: 7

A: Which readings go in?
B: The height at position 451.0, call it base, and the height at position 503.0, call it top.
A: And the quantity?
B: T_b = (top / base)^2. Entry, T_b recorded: 0.52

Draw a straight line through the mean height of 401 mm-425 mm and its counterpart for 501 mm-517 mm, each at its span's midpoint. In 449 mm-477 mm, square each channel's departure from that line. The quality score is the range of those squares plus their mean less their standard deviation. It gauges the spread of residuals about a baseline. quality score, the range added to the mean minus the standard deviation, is 24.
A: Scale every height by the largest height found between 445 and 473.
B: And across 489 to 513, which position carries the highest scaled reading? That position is 491.0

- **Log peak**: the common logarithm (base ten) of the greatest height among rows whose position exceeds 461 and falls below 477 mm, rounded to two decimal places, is 1.12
